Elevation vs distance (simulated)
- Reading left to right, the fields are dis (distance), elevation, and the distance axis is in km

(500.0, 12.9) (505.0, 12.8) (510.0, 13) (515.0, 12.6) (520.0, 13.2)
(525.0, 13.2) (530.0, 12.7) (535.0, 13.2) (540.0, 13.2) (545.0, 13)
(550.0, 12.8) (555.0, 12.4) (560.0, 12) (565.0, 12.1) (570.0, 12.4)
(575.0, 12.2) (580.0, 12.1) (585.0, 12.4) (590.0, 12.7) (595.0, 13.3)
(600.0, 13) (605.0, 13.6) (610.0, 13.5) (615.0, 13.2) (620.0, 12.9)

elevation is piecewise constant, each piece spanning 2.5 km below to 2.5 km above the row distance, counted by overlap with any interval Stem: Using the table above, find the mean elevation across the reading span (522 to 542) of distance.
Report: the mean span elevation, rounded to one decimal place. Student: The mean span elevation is 13.1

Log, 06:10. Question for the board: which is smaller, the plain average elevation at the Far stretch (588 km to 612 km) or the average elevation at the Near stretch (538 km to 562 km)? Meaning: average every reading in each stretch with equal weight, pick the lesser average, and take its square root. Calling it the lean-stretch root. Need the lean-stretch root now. 3.56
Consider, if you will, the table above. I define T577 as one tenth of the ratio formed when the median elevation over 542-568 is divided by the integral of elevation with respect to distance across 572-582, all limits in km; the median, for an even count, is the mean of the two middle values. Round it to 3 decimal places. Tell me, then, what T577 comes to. 0.010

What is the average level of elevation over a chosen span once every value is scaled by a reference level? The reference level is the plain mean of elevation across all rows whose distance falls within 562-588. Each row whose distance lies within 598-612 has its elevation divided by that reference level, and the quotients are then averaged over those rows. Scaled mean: 1.09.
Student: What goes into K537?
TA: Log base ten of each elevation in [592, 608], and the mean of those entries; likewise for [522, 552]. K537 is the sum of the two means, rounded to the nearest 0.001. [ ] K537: 2.238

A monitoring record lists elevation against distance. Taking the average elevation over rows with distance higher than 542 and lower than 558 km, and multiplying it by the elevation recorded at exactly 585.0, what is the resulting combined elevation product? 158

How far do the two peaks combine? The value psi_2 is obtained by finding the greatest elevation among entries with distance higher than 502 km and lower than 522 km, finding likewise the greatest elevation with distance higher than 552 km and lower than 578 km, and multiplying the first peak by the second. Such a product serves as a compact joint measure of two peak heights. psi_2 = 164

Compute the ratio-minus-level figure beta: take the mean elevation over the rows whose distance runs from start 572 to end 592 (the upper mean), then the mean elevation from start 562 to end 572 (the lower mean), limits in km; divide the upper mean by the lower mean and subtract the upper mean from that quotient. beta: -11.3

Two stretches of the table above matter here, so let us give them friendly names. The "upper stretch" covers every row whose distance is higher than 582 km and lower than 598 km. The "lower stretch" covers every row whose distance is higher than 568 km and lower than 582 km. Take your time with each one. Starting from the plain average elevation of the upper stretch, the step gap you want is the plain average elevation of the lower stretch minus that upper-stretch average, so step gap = -0.6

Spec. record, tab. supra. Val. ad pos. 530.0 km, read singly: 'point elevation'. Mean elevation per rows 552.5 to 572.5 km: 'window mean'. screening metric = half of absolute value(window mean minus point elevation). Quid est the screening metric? 0.24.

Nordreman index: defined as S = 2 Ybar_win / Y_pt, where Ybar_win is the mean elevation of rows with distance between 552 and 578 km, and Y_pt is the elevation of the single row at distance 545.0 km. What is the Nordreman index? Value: 1.88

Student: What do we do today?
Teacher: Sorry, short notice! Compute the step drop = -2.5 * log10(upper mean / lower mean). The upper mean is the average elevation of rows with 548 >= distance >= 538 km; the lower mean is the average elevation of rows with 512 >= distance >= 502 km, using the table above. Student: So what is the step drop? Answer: -0.02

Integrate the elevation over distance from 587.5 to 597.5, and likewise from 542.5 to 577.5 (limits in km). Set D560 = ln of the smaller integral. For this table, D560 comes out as 4.87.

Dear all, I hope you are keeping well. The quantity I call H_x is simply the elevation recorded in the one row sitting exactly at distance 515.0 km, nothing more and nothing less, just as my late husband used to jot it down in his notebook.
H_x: 12.6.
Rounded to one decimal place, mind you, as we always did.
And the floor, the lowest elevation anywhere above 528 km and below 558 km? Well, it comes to 12.4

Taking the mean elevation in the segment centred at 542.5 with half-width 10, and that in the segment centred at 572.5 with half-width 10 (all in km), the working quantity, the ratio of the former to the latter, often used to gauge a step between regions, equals 1.07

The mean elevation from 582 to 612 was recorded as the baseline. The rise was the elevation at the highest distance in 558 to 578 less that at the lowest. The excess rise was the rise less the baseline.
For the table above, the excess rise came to -12.9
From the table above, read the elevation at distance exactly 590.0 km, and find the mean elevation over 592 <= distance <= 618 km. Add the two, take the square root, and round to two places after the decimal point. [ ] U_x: 5.10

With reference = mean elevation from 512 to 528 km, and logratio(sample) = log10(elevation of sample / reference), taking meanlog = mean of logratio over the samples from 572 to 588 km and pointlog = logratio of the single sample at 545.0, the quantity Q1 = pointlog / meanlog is 0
